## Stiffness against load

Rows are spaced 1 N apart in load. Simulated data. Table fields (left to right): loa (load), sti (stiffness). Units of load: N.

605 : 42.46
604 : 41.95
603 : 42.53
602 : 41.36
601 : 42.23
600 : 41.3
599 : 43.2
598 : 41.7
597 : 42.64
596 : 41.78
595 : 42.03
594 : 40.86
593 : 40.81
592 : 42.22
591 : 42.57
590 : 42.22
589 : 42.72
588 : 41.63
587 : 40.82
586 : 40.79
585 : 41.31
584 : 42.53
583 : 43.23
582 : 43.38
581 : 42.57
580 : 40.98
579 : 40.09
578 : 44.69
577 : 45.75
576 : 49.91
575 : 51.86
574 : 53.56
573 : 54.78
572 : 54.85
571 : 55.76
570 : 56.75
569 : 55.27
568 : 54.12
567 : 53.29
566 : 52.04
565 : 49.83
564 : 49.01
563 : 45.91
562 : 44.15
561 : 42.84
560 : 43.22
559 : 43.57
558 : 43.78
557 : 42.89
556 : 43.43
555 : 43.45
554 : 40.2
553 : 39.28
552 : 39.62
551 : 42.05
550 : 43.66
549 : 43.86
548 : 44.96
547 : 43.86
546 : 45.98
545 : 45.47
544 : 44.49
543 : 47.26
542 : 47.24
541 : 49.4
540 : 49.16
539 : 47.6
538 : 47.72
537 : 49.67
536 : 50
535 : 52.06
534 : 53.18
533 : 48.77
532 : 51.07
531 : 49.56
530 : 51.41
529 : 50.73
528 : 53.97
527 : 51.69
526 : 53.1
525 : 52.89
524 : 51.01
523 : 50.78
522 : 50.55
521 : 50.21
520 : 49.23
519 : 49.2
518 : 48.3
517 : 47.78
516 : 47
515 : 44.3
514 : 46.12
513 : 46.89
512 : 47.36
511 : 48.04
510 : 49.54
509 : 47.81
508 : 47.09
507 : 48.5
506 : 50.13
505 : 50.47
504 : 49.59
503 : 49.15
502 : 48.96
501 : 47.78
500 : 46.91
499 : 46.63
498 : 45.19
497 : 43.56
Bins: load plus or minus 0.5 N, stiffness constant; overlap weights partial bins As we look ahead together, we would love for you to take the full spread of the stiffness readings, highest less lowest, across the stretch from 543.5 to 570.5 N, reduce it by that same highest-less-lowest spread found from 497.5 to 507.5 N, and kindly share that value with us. 12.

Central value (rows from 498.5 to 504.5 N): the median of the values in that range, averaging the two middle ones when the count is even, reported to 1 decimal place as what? 48.4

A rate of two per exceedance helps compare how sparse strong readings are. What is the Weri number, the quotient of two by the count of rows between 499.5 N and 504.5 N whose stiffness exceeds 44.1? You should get 0.40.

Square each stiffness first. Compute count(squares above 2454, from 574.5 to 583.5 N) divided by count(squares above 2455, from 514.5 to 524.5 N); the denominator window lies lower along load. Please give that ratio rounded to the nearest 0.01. 0.50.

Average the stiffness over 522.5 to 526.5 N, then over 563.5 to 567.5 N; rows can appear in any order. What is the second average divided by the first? 0.98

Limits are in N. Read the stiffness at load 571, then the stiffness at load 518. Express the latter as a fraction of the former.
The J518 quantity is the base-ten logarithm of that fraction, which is -0.06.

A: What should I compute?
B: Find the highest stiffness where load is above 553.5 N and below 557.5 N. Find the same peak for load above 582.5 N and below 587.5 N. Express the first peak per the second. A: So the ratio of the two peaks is 1.01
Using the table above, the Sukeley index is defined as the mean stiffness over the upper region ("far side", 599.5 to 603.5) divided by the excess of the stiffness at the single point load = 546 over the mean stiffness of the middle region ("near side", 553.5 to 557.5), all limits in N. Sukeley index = 12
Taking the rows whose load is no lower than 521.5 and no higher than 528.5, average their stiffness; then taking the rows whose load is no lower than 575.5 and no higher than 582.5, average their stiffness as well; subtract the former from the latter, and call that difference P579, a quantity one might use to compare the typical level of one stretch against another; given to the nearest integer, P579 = -8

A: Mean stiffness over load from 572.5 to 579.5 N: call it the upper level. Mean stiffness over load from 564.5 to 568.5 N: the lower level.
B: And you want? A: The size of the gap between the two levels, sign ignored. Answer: 4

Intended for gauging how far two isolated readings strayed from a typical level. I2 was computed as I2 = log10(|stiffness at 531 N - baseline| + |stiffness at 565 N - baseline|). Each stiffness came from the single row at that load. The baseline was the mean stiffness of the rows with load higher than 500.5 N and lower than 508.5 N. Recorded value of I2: 0.2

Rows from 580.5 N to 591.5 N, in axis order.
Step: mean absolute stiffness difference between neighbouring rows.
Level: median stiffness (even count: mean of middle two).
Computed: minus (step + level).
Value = -43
